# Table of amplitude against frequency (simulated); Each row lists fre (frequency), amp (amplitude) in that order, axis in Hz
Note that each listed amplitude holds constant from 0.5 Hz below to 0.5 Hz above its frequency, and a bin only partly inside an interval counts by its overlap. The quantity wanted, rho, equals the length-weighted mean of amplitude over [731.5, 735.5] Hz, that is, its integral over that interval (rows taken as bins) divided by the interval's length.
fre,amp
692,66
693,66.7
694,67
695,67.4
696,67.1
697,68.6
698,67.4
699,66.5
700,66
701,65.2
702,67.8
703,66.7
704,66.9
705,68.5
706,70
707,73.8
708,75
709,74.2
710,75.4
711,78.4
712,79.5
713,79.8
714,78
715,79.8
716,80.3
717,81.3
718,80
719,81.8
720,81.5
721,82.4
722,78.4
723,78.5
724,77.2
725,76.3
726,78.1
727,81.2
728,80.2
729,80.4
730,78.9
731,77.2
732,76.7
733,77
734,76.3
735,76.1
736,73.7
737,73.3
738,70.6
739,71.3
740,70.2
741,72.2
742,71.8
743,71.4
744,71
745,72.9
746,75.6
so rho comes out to 76.5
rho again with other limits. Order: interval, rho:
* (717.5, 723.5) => 80.4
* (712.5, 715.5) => 79.2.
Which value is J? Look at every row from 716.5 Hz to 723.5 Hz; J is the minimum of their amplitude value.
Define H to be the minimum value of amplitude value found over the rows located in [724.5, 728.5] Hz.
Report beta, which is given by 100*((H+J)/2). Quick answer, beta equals 7735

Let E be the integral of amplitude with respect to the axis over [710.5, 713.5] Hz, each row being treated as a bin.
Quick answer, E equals 238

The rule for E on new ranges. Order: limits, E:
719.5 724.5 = 398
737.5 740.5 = 212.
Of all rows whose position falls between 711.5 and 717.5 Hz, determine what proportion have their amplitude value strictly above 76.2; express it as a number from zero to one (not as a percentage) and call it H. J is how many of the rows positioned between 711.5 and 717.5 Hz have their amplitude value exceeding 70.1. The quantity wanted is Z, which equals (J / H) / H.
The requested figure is 6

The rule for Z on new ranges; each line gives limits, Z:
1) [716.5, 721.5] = 5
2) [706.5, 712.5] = 54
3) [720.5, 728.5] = 8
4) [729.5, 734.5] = 5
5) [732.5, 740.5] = 128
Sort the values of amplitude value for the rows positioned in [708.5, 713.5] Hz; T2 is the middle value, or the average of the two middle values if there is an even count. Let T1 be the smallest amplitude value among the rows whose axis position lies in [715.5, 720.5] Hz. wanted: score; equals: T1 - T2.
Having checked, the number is 1.6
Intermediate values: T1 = 80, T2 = 78.4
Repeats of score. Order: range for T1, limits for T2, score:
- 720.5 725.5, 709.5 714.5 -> -2.1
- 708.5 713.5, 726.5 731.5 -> -6.0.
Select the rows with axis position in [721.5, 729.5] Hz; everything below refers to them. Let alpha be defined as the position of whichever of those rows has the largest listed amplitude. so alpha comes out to 727 Hz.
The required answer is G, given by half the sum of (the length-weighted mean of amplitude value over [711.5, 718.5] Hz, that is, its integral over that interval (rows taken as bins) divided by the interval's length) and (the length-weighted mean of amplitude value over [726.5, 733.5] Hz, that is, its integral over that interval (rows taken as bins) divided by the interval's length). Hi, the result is 79.3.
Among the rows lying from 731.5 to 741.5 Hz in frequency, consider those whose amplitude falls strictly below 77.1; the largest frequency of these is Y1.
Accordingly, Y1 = 741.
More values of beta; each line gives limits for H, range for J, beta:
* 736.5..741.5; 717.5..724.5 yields 7370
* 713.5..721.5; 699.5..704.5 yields 7160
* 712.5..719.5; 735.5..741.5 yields 7410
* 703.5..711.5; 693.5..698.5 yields 6695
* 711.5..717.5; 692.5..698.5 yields 7235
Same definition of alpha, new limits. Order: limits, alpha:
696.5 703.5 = 697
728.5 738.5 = 729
